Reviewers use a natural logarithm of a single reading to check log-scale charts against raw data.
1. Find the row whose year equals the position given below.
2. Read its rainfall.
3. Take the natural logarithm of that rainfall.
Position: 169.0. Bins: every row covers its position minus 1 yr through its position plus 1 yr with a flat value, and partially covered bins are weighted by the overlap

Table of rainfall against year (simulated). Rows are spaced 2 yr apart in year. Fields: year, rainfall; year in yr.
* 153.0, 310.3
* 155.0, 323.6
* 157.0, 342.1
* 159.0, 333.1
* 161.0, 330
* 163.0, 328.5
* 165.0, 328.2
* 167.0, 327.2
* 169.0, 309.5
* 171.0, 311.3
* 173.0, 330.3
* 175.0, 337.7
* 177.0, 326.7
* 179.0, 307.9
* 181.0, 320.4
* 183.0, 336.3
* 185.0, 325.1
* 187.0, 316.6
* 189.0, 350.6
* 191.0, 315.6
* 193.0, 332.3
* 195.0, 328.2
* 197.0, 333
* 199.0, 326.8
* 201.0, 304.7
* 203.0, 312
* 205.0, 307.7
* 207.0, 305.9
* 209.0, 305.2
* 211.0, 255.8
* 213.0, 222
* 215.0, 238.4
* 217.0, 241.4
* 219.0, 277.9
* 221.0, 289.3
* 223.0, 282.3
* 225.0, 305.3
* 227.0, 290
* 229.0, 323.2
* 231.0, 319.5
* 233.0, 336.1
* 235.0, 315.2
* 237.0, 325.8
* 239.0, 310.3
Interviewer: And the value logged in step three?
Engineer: 5.735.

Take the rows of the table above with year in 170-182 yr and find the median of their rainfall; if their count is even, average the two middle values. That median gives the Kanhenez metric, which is 324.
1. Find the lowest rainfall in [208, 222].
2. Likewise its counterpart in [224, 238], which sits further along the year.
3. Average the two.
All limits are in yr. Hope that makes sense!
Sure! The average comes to 256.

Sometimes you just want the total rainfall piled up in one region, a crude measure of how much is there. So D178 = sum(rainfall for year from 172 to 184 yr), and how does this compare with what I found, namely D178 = 1959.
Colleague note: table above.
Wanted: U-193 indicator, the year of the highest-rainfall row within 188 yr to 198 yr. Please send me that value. 189.0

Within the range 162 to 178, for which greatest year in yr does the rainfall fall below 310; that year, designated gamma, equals 169.0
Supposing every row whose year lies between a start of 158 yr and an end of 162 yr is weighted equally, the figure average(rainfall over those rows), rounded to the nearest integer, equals 332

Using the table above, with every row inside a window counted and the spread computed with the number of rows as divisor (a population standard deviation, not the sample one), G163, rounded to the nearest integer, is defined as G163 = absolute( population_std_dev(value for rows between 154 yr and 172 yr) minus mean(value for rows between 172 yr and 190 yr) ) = 318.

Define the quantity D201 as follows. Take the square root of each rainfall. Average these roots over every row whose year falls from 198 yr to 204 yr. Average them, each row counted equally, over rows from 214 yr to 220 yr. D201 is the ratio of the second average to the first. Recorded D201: 0.90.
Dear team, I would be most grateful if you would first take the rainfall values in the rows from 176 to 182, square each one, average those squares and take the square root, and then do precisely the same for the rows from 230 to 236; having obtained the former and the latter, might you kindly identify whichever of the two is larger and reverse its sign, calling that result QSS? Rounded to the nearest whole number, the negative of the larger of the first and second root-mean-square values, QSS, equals -324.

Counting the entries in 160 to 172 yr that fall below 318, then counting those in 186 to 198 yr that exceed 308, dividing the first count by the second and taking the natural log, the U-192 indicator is -1.1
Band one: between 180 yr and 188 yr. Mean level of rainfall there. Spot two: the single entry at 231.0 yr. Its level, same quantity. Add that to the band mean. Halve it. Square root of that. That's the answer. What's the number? 17.9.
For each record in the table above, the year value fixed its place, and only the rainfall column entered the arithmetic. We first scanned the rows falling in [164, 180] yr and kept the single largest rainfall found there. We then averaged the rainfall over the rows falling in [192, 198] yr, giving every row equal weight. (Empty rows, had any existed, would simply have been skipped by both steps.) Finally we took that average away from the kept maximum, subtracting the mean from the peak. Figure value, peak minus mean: 7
